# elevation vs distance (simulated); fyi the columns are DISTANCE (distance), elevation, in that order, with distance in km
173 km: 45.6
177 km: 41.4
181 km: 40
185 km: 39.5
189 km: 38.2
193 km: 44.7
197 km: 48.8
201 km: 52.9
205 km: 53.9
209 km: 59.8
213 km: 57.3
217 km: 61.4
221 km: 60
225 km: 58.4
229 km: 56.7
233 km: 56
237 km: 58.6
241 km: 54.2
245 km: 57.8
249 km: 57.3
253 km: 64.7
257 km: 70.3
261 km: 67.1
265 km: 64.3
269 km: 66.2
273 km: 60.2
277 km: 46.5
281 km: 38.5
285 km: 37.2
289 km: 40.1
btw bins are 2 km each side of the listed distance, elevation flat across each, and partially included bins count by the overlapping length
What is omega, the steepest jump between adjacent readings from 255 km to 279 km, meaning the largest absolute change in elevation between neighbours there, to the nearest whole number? 14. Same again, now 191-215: 6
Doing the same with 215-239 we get 3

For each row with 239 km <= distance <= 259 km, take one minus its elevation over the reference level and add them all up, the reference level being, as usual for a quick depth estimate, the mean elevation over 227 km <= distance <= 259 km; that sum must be -0.12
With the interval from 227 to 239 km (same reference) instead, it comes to 0.12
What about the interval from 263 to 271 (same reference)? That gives -0.20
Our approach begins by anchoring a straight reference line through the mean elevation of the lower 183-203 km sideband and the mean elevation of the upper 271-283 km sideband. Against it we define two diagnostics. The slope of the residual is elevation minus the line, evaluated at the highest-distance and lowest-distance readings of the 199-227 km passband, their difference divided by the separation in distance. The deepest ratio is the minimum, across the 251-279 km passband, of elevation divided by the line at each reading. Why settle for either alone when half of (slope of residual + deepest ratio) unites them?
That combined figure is 0.57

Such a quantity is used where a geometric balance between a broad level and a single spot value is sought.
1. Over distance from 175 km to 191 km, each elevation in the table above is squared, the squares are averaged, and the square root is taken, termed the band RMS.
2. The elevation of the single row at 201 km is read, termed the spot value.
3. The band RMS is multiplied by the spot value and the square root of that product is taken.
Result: 46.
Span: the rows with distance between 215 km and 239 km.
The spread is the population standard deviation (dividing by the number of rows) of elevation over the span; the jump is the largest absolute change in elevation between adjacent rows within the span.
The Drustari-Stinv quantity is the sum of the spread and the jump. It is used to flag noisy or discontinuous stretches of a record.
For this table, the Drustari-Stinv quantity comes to 4.4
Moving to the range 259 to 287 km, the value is 25.9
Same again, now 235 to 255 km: 10.8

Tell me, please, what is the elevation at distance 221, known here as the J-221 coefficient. 60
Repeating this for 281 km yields 38.5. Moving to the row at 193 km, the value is 44.7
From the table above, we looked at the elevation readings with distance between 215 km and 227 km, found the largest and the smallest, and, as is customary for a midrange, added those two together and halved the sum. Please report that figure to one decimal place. 59.9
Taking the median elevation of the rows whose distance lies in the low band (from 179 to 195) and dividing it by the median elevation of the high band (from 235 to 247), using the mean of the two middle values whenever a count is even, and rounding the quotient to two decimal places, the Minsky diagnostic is 0.69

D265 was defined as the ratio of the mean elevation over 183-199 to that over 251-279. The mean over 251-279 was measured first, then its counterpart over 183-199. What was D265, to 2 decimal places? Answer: 0.68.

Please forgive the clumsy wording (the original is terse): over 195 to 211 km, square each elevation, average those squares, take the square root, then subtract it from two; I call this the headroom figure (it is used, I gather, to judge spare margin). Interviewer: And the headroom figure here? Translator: -52.0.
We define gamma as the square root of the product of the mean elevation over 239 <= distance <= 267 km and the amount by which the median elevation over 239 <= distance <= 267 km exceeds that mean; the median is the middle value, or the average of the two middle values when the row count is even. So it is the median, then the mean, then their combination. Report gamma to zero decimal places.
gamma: 11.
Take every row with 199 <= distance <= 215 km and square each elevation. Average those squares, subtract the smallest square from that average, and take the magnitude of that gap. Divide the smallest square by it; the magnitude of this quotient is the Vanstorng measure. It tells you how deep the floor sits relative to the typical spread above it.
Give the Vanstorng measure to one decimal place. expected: 8.2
